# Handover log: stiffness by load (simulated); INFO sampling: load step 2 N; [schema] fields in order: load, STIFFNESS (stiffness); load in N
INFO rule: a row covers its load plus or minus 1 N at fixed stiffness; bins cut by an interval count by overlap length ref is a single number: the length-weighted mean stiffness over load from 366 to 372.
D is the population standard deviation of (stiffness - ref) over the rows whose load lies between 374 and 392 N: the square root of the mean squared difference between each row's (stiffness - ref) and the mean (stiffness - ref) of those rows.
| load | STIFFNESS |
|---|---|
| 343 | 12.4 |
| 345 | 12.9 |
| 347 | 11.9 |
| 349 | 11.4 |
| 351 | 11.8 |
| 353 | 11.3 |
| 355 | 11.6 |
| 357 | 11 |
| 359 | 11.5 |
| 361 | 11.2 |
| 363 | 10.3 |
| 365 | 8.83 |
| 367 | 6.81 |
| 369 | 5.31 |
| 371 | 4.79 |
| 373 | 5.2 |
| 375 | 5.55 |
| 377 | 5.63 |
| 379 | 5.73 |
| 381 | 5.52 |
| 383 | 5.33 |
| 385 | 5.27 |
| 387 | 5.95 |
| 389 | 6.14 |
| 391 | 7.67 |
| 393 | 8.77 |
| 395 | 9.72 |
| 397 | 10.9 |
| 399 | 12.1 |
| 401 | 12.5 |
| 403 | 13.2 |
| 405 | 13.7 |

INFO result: 0.69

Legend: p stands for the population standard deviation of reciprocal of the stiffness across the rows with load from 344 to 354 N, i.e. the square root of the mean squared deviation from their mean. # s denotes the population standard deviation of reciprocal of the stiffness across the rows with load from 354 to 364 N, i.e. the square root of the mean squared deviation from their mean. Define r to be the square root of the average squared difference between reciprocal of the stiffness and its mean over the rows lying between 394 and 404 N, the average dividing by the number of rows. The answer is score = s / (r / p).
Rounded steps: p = 0.004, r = 0.010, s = 0.004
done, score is 0.002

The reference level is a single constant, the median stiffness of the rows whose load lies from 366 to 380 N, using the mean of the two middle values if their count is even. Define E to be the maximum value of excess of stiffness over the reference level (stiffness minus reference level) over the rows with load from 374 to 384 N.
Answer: 0.2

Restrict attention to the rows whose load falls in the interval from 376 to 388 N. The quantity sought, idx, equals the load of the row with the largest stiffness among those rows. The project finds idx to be 387 N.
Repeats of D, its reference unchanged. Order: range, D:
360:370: 2.18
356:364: 0.44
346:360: 0.28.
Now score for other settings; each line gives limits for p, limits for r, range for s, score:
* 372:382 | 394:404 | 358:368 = 0.014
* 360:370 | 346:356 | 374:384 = 0.094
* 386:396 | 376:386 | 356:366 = 0.043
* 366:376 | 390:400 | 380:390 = 0.013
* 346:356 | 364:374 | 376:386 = 0.000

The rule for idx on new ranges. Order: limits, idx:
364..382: 365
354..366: 355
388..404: 403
